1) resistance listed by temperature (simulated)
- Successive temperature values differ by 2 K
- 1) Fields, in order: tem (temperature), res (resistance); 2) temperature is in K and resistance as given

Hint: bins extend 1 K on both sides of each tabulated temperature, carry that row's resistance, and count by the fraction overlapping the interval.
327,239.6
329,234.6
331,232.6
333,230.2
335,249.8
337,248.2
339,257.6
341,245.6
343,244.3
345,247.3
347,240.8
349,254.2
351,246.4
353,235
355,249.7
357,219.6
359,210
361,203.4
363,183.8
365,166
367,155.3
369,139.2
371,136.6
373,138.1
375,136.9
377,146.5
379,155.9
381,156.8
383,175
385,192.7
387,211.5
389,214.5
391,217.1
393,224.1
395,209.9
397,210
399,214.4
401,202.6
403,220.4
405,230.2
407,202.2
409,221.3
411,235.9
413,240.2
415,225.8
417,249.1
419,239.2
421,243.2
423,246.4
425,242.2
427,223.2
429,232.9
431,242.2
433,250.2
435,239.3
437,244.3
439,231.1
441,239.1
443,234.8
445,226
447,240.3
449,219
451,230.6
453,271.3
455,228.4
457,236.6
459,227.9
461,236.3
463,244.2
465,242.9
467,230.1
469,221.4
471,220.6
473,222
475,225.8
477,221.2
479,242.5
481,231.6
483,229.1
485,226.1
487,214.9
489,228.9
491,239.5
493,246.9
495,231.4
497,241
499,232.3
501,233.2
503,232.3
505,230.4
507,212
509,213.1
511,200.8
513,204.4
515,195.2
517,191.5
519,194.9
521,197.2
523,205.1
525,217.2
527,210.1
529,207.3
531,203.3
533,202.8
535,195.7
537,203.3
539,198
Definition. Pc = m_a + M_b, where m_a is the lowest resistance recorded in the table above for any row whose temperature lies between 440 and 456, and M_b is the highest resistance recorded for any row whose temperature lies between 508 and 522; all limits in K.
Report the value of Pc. 432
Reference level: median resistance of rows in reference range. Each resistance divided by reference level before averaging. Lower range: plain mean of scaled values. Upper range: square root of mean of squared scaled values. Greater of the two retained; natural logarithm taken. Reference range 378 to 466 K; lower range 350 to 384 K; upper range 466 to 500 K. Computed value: -0.002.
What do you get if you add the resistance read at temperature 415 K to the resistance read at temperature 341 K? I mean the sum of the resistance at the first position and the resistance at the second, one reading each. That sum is 471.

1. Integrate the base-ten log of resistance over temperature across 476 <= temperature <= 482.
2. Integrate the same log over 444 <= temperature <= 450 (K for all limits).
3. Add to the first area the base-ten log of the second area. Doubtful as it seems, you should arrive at 15.3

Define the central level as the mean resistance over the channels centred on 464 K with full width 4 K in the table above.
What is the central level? 244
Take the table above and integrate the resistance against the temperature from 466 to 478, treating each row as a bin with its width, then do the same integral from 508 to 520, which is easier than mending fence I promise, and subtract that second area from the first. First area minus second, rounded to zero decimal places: 282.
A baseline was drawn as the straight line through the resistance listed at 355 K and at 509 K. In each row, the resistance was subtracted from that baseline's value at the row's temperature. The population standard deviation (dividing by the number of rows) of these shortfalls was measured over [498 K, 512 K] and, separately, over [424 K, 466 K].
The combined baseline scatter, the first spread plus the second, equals 23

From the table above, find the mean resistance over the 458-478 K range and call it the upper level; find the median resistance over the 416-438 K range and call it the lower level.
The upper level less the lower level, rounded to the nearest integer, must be -13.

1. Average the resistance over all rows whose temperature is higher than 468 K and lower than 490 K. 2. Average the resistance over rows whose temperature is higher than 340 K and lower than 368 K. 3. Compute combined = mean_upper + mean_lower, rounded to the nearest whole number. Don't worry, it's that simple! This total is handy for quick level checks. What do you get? 447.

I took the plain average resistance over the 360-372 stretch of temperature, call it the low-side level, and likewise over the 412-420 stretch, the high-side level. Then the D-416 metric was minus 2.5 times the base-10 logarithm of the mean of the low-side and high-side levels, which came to -5.76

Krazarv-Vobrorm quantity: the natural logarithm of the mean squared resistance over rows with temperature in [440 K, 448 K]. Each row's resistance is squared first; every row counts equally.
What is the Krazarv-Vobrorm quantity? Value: 10.9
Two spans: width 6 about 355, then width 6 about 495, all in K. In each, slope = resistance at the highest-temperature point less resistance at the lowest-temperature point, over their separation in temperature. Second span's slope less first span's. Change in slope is 2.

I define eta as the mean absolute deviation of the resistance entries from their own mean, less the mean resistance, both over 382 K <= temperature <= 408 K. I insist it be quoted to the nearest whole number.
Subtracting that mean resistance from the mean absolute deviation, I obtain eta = -199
